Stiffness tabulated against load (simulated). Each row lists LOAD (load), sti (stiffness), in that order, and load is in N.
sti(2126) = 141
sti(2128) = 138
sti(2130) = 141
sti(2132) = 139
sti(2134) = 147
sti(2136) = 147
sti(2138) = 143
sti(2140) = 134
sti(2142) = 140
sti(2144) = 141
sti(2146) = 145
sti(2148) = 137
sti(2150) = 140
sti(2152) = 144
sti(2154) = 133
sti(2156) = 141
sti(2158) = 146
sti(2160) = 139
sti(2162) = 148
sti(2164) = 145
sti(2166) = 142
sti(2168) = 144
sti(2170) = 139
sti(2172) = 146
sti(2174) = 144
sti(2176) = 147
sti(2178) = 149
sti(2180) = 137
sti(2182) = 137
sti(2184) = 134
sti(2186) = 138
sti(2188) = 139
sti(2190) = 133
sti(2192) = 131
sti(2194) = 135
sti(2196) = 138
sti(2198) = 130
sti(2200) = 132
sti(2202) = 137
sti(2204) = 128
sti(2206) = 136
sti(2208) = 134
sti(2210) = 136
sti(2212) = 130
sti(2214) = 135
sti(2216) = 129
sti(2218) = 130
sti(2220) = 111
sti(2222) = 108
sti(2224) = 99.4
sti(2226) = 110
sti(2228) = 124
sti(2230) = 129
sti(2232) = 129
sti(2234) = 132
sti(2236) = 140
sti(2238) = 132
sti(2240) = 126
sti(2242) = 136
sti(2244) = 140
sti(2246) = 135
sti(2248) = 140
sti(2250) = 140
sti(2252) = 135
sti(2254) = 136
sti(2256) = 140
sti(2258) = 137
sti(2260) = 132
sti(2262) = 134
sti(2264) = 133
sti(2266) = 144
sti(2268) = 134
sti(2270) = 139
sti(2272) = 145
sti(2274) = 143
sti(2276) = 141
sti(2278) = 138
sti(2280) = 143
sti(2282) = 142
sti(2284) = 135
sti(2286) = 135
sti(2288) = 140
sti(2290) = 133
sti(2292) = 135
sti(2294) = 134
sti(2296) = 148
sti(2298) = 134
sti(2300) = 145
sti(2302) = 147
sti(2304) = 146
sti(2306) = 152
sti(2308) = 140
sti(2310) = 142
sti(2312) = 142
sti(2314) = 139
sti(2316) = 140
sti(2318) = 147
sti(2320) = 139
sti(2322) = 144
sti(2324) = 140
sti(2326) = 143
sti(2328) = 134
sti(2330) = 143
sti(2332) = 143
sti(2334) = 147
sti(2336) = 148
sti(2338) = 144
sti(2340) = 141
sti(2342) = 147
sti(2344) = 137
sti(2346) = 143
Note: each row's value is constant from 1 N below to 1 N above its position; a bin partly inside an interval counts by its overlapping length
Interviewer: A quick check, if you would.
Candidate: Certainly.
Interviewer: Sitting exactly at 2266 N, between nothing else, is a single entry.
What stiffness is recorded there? 144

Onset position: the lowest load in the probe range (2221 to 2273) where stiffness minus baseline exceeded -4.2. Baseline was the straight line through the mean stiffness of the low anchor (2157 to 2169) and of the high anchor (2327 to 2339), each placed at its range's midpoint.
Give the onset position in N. 2236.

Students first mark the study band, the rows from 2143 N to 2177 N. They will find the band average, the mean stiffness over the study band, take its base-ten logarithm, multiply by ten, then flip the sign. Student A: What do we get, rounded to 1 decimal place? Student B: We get -21.5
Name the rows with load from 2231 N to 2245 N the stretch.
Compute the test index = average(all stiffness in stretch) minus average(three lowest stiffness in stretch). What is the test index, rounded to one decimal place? 4.6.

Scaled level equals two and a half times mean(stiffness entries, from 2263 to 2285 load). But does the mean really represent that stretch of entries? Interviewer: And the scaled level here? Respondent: 349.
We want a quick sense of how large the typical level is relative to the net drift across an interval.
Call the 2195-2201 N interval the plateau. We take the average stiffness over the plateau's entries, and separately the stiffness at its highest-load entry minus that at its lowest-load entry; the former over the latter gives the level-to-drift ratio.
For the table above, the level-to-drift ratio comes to -22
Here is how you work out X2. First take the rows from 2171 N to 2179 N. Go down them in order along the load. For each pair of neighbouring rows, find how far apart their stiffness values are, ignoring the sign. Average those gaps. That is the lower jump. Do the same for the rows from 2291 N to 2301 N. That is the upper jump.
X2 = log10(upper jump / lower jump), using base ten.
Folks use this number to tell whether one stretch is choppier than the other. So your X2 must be 0.63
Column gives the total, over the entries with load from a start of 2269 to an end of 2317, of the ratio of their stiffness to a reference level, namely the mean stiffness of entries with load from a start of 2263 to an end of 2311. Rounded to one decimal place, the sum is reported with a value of 24.1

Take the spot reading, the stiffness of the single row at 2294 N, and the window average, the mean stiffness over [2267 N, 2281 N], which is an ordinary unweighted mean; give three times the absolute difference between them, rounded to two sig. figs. 19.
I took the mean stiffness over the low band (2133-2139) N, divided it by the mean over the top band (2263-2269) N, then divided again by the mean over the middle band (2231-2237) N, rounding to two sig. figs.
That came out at 0.0080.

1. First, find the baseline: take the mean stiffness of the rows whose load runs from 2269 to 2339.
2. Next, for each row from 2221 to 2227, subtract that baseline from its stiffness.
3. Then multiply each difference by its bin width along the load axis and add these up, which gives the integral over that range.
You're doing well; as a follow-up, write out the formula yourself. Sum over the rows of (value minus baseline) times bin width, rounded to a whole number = -214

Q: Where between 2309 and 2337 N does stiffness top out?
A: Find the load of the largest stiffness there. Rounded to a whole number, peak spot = 2336 N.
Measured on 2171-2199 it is 2178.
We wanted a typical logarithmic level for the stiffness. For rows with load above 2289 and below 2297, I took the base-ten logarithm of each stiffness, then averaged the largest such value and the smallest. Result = 2.15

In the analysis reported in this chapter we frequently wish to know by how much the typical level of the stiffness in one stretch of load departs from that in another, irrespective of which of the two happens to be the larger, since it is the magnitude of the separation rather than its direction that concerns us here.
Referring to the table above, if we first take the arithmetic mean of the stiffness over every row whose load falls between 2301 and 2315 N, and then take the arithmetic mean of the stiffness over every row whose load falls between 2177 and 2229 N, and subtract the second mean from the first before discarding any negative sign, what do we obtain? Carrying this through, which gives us 14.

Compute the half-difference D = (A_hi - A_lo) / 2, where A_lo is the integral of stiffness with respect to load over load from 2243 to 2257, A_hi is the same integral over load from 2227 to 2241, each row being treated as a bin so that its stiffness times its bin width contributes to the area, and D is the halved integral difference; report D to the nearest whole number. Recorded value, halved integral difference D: -54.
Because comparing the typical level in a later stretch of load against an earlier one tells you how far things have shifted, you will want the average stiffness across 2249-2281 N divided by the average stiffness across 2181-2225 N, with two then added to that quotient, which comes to 3.064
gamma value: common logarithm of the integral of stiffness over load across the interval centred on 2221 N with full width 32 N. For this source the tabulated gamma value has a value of 3.605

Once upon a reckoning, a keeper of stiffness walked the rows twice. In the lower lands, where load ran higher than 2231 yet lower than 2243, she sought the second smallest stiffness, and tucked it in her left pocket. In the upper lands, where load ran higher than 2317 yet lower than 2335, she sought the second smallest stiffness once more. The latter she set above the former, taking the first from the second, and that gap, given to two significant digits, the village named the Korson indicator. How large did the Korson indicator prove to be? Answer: 10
